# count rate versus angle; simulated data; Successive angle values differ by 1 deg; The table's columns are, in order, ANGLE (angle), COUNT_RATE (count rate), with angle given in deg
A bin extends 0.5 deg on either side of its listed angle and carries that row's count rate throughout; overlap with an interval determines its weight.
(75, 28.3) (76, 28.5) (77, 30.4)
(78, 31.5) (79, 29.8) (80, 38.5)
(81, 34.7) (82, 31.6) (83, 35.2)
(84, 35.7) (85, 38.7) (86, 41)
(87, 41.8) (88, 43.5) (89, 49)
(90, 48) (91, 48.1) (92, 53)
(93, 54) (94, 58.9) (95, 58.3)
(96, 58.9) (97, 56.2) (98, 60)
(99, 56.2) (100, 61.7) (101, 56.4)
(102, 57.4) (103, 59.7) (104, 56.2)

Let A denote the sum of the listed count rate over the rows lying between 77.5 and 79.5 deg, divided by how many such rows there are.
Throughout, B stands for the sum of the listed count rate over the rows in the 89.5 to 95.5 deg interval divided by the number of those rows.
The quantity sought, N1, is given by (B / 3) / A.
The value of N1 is 0.58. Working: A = 31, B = 53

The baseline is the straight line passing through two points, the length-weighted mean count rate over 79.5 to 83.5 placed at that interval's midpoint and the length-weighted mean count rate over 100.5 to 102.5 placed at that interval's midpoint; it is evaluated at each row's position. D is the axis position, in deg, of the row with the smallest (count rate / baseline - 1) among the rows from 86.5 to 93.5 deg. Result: 87 deg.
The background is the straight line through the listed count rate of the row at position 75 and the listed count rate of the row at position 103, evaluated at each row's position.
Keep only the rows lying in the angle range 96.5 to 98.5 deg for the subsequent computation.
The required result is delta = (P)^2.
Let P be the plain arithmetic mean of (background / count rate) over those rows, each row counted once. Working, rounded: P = 0.92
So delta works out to 0.85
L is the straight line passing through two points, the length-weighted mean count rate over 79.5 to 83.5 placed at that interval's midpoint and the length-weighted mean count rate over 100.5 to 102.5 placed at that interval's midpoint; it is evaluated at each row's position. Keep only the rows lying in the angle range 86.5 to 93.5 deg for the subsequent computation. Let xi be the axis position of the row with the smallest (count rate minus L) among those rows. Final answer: 87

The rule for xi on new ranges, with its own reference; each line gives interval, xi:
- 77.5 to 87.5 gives 82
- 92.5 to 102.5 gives 102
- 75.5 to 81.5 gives 79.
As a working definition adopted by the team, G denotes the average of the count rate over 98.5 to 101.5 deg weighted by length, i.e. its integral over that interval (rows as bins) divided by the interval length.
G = 58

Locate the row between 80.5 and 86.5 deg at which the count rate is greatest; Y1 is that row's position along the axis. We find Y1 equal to 86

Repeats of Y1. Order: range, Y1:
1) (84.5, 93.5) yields 93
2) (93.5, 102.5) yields 100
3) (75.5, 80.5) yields 80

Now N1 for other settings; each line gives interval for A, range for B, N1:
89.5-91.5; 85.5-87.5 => 0.29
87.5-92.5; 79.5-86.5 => 0.25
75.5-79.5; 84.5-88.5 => 0.46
